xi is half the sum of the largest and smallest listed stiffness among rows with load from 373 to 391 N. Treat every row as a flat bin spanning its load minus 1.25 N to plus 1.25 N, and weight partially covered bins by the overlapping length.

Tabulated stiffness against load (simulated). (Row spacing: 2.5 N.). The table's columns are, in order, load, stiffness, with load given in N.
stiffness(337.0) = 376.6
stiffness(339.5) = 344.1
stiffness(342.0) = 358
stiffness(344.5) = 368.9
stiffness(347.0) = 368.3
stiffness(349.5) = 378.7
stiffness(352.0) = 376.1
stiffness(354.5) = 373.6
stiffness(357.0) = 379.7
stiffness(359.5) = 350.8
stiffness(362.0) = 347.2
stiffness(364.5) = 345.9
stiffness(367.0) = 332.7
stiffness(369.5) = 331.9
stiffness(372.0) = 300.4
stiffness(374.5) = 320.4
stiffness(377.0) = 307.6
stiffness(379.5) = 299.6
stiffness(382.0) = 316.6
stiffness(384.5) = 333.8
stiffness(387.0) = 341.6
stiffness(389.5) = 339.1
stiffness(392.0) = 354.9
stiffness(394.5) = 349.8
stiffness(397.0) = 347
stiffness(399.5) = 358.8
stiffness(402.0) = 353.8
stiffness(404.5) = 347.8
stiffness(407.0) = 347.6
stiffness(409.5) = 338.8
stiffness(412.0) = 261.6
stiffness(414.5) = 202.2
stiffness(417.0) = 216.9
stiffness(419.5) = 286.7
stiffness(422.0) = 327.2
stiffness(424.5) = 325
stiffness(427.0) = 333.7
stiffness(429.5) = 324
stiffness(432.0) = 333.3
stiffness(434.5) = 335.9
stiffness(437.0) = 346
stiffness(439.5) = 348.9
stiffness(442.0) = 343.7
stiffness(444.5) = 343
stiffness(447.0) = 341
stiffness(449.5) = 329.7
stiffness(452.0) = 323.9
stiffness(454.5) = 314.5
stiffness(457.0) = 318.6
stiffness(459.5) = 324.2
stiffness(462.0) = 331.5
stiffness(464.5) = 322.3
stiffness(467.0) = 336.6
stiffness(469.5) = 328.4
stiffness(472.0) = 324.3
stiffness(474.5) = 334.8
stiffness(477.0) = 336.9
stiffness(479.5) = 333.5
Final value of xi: 321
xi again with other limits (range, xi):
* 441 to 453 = 334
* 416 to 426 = 272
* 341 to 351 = 368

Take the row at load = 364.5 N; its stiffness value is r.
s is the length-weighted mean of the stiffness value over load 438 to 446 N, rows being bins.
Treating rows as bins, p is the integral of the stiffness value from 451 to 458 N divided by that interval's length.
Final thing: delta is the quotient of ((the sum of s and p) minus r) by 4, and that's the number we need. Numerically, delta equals 80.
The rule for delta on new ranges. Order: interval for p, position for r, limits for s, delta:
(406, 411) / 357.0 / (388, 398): 77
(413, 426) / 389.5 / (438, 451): 69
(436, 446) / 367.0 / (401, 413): 86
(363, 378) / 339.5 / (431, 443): 80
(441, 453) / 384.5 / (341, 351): 93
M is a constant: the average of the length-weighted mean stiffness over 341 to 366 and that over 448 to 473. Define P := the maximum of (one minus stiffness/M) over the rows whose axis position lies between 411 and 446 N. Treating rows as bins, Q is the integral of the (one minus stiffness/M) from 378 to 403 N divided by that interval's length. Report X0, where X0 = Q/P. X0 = 0.04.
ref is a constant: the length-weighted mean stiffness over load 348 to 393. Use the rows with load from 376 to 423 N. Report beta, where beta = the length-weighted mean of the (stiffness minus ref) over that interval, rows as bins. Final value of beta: -23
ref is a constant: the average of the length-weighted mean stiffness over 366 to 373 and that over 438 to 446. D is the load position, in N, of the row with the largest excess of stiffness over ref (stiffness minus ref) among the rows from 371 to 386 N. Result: 384.5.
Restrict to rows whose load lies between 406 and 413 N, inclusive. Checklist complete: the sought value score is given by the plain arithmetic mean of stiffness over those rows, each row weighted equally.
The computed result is 316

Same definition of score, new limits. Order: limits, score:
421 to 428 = 329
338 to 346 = 357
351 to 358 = 376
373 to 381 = 309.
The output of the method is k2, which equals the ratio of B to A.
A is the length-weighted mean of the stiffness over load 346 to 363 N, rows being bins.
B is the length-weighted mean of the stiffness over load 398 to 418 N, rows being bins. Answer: 0.83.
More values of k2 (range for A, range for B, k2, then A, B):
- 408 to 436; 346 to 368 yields 1.21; 300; 362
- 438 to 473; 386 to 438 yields 0.97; 331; 322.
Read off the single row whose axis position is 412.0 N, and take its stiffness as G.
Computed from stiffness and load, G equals 261.6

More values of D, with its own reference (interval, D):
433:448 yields 439.5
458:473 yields 467.0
